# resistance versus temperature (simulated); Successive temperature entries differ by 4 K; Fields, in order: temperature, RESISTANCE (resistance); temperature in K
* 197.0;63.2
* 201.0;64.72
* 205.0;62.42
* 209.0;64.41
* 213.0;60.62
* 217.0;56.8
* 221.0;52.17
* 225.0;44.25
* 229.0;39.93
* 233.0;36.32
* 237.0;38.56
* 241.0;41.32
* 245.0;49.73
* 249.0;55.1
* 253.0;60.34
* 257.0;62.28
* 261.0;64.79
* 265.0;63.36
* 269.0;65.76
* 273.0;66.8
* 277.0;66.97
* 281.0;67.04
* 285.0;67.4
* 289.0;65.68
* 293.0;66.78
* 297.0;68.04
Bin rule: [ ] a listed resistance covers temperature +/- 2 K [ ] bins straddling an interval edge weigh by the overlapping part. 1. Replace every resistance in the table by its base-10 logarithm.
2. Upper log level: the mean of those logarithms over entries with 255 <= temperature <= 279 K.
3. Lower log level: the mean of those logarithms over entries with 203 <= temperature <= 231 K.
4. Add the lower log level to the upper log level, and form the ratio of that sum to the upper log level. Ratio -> 1.95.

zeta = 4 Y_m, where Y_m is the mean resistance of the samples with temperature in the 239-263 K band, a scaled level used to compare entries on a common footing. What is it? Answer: 222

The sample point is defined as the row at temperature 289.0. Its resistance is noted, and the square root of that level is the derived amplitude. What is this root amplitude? 8.10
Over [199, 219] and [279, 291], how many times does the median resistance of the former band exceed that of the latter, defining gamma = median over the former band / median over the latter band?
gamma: 0.93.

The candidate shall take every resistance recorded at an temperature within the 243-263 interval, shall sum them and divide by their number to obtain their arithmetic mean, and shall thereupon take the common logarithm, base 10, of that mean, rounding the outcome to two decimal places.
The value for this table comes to 1.77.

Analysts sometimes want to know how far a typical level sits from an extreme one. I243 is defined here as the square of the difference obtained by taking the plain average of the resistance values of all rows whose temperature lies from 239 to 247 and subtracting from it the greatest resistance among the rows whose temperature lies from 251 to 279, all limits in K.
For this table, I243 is 460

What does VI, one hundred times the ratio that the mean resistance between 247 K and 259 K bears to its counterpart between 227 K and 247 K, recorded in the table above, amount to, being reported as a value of 144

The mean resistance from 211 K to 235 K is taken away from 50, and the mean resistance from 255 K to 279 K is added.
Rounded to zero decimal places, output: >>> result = 67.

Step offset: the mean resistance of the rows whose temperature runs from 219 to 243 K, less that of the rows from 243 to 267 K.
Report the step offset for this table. -17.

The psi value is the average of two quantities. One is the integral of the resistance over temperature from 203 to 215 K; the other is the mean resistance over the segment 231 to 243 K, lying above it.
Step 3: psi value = 394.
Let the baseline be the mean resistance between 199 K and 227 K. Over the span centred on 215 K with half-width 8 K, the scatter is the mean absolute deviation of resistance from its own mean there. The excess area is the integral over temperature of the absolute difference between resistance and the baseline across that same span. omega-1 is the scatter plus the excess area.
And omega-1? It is 68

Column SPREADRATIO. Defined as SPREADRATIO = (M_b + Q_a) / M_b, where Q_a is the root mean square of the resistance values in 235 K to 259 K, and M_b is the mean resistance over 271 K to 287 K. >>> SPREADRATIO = 1.78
